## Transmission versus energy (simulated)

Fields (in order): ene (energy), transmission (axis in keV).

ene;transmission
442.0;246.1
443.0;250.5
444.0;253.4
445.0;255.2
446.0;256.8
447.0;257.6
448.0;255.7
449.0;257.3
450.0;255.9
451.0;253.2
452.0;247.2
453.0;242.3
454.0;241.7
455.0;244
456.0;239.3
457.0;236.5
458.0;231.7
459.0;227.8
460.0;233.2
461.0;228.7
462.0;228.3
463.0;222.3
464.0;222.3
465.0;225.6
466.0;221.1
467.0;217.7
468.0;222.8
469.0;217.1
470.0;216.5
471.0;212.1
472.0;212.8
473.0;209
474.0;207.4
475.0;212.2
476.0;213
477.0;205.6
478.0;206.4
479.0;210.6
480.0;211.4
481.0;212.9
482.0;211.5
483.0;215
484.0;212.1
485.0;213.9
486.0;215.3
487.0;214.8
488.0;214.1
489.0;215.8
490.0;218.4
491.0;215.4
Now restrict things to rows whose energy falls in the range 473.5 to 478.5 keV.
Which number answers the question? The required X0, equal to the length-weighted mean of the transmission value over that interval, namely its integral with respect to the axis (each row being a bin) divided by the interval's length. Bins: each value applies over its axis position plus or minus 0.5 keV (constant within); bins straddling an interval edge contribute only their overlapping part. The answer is 209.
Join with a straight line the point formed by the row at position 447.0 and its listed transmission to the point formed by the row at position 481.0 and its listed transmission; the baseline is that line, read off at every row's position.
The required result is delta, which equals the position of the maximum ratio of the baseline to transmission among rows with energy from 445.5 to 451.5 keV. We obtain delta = 446.0 keV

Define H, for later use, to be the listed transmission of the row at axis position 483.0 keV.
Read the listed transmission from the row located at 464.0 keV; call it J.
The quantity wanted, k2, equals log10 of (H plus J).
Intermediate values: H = 215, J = 222.3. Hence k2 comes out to 2.64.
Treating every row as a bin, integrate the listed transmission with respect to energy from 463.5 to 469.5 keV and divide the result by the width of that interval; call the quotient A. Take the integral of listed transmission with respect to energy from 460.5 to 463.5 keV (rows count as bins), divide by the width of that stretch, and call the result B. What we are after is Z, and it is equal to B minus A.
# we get 5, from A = 221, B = 226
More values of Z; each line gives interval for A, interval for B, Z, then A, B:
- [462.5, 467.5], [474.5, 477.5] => -12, 222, 210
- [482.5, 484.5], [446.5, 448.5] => 43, 214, 257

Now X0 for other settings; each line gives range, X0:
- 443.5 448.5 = 256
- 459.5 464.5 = 227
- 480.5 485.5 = 213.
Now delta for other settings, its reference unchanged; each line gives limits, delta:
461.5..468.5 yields 463.0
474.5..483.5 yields 477.0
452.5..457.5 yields 457.0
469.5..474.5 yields 474.0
